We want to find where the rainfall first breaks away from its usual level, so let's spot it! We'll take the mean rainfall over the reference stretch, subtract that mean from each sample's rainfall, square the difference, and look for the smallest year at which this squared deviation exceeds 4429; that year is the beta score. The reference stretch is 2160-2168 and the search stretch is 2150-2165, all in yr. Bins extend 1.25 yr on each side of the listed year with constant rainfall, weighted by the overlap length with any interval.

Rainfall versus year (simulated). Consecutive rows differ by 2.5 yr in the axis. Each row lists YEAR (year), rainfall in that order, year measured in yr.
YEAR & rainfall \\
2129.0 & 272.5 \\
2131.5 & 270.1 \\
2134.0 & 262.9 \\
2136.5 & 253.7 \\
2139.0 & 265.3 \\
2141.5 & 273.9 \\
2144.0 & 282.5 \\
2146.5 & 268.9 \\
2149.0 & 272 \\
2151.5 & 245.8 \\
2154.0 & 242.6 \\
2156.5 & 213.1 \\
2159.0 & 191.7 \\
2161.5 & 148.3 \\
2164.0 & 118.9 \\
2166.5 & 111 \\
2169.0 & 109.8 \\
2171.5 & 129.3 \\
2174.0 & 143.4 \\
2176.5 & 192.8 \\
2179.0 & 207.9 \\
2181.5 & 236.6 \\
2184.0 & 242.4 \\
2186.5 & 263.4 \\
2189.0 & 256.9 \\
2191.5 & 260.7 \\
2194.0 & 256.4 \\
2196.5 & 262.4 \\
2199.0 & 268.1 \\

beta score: 2151.5 yr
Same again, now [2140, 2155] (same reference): 2141.5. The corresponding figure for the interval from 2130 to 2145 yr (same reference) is 2131.5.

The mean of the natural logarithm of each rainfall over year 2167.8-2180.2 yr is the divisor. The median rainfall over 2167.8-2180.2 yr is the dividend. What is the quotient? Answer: 29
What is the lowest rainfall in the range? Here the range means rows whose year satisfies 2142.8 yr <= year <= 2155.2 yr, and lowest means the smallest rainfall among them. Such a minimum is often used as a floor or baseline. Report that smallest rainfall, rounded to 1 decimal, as 242.6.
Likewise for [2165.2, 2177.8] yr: 109.8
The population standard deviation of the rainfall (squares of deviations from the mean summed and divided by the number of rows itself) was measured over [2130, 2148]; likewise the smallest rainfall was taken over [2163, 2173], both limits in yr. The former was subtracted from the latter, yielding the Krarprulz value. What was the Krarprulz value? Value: 101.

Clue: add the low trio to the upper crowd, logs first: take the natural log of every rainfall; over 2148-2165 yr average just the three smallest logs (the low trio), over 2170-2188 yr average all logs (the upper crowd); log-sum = 10.3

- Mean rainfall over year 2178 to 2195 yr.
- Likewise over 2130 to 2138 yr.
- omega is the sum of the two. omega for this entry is 509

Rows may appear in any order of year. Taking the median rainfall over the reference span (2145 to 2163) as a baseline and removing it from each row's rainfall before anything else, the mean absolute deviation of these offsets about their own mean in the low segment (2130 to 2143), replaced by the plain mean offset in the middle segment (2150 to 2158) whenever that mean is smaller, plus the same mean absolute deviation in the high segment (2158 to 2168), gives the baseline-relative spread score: 19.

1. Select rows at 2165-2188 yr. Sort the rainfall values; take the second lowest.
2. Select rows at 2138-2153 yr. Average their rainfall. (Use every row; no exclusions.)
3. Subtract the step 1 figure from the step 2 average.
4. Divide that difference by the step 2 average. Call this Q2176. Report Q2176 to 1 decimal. 0.6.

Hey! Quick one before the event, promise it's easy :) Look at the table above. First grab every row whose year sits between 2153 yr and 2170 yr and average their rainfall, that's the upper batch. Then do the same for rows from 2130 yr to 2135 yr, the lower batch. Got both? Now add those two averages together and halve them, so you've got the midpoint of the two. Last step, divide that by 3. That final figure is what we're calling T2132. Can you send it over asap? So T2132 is 71.5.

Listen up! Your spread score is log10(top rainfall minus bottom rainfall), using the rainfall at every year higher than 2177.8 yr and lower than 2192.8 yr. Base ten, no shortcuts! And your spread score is 1.74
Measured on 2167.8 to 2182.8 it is 2.10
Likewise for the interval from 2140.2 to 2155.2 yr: 1.60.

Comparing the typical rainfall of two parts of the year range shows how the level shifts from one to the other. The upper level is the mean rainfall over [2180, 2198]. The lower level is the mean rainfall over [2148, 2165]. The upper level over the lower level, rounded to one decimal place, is 1.2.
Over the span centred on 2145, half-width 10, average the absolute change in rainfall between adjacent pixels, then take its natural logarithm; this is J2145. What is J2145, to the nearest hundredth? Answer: 2.37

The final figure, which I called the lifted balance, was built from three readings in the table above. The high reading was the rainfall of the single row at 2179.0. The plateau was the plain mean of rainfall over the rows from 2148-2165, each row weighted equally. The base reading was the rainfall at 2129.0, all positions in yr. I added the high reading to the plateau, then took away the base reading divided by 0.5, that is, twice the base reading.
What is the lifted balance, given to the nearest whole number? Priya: -132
